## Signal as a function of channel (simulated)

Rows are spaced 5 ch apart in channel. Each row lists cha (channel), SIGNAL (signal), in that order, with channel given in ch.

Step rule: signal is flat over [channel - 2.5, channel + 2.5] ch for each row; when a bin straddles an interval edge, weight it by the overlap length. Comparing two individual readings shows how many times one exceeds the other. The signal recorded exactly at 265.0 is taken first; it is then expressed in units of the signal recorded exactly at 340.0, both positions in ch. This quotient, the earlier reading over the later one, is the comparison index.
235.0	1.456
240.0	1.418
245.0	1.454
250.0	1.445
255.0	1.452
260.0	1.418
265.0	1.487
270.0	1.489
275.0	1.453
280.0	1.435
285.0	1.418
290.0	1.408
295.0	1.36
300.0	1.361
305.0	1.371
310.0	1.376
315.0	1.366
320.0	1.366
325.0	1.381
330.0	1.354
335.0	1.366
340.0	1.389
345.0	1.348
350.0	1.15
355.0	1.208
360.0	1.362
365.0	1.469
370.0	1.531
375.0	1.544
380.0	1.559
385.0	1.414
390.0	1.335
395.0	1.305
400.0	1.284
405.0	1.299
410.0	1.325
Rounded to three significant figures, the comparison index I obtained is 1.07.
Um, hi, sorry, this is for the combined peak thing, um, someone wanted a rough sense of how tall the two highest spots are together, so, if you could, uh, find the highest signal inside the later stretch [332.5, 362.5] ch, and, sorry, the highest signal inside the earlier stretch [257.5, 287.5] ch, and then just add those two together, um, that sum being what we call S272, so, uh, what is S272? 2.88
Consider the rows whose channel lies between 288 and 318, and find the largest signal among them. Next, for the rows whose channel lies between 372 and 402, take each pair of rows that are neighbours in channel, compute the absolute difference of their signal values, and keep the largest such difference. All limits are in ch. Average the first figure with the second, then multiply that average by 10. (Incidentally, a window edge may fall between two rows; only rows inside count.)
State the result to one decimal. 7.8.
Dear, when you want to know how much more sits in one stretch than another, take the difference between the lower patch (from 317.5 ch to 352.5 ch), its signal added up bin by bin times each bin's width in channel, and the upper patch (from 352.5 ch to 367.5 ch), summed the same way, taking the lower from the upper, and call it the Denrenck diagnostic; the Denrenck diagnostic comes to -27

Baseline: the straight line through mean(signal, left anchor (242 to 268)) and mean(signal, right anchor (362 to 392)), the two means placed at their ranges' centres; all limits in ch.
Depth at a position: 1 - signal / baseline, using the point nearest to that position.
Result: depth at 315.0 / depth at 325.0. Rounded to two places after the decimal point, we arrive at 1.16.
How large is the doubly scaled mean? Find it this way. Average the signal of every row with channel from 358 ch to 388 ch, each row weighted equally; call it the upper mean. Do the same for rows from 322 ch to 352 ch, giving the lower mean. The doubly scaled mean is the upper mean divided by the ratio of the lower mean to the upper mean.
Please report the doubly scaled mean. 1.64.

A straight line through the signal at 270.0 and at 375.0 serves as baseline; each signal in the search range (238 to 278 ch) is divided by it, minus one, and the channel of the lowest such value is 260.0 ch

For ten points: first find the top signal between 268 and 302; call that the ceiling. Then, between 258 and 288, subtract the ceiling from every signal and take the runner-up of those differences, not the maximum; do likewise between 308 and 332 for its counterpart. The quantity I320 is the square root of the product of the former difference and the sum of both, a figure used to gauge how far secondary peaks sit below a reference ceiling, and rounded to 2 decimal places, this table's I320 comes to 0.02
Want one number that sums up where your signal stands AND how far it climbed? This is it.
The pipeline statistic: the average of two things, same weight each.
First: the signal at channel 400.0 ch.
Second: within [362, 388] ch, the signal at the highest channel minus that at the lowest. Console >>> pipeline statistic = 0.61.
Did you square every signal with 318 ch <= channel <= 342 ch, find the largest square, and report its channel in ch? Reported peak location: 340.0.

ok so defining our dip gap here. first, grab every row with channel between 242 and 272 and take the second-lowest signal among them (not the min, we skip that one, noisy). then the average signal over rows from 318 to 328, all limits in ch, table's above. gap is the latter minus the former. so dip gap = -0.072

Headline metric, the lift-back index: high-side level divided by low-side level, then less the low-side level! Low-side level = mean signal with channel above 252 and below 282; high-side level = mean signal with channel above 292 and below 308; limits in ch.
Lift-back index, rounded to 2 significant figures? -0.52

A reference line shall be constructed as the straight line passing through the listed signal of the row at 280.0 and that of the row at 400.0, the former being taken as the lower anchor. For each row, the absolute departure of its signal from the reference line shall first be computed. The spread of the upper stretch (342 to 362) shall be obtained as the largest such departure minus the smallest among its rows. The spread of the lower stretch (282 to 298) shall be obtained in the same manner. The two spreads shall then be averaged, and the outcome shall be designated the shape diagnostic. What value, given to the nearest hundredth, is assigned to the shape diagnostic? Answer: 0.12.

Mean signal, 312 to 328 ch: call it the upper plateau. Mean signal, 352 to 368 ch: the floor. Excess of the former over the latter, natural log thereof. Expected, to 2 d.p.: -3.70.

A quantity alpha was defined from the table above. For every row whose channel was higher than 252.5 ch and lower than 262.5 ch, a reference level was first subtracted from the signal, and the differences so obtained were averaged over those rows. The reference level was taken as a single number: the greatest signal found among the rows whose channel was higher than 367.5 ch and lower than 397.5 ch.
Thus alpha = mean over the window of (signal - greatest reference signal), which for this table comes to -0.124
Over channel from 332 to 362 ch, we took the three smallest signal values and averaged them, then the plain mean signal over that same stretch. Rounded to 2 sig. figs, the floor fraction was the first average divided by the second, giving 0.95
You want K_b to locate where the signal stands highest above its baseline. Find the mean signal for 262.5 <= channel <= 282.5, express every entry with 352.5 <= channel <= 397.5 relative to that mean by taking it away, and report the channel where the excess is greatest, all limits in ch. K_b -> 380.0 ch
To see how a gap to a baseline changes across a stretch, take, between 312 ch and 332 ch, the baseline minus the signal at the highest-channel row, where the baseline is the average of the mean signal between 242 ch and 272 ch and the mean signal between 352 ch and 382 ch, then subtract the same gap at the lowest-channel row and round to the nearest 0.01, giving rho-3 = 0.01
